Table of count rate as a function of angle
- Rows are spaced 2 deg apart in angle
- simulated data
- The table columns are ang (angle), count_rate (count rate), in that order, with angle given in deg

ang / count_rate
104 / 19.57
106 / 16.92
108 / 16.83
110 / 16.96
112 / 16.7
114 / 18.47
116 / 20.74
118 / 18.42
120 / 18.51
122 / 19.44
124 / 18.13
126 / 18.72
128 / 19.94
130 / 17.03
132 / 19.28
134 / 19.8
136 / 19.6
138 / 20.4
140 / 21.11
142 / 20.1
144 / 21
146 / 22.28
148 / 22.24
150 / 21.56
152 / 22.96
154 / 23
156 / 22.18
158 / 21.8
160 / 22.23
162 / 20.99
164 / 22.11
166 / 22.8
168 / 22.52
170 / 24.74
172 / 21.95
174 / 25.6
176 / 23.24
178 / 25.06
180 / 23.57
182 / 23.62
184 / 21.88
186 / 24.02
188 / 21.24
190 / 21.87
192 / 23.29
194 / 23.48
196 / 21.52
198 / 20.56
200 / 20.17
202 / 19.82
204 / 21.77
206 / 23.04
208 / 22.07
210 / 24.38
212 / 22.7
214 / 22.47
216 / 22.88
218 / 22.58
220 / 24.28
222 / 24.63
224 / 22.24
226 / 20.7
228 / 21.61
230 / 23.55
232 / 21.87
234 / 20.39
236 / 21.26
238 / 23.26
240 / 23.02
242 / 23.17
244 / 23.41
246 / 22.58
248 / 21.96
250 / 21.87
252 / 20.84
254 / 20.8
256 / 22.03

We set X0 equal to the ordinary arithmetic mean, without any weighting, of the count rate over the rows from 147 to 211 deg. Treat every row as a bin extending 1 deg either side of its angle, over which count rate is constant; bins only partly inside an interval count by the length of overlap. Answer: 22.5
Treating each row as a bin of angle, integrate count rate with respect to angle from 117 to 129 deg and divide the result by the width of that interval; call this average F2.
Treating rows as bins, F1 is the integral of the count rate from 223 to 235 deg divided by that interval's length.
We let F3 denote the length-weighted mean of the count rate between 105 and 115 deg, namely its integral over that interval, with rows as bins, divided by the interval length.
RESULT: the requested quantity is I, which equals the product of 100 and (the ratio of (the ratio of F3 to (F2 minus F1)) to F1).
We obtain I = -28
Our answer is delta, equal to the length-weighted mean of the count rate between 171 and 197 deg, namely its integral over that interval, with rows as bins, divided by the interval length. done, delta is 23.1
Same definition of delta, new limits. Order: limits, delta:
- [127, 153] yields 20.6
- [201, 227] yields 22.6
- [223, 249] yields 22.2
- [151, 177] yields 22.8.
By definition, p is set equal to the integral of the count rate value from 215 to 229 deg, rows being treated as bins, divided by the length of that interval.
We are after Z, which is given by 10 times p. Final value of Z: 227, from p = 22.7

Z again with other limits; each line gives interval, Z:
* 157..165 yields 218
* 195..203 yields 205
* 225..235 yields 216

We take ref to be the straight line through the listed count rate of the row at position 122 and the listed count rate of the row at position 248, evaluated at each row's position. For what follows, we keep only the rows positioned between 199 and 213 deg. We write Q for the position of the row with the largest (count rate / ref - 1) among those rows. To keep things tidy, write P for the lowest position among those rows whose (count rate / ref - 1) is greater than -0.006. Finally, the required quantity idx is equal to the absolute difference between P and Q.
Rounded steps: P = 204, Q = 210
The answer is 6 deg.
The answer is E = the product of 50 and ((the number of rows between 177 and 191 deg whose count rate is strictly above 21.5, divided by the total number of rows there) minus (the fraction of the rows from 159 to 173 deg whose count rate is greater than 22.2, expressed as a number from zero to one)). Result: 14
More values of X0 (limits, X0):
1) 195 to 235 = 22.2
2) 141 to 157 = 21.9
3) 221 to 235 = 22.1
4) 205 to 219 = 22.9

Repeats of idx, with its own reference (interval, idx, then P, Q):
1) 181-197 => 4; 182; 186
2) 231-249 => 12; 232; 244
